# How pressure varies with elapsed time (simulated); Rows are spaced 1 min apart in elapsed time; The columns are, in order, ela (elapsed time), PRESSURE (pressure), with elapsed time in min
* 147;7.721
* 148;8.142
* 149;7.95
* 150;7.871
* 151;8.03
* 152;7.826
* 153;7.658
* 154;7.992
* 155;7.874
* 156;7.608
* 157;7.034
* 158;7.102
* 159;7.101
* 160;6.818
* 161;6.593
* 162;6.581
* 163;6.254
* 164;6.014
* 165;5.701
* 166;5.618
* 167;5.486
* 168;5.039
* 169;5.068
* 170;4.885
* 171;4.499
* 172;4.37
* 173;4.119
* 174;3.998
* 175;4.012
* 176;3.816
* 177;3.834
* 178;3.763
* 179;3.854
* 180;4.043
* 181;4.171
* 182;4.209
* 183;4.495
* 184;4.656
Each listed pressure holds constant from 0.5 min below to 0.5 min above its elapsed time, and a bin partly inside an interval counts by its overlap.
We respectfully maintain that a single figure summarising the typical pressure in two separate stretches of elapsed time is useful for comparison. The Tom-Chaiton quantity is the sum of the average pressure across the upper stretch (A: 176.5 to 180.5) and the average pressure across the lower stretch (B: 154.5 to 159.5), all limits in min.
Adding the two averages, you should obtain 11.2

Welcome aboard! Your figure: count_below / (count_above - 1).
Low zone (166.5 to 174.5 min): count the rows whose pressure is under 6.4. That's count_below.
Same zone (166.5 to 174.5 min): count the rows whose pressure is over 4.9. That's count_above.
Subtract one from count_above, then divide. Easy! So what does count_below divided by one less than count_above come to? 4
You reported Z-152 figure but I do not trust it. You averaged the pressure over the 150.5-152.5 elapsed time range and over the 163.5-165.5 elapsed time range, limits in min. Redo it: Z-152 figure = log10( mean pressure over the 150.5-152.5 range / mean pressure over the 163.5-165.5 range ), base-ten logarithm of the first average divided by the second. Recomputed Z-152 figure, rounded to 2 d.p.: 0.13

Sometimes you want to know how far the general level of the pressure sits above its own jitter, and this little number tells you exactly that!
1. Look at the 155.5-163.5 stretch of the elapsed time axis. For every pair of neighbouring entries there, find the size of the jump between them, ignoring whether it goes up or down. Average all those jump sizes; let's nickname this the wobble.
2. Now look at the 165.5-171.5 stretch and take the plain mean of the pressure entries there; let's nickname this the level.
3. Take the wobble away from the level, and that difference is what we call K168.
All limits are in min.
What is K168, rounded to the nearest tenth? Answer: 4.9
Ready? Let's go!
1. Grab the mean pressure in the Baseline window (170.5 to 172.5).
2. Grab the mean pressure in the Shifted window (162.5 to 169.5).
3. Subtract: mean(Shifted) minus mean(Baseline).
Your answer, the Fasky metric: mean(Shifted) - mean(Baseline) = 1.2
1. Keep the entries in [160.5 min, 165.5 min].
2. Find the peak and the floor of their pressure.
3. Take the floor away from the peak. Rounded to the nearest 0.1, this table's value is 0.9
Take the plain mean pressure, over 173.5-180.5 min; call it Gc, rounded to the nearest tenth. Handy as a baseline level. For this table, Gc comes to 3.9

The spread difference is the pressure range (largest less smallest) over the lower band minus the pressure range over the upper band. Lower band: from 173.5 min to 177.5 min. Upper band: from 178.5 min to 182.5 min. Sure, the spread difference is -0.16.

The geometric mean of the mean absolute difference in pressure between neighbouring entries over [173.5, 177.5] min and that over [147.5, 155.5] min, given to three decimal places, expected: 0.117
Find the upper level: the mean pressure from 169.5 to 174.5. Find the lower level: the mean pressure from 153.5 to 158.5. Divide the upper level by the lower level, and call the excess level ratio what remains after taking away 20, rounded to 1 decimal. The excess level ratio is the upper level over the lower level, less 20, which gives -19.4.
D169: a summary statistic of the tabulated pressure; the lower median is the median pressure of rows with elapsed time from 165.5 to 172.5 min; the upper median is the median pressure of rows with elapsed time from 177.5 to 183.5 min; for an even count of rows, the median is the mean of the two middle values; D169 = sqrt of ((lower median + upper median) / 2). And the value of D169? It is 2.14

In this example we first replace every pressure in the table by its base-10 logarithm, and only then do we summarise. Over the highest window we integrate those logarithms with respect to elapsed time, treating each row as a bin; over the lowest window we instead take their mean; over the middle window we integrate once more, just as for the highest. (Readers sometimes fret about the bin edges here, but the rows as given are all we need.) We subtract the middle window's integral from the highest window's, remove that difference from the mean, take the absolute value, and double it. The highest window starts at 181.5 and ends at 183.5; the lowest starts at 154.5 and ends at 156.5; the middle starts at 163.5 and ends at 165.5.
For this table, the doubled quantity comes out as 2.3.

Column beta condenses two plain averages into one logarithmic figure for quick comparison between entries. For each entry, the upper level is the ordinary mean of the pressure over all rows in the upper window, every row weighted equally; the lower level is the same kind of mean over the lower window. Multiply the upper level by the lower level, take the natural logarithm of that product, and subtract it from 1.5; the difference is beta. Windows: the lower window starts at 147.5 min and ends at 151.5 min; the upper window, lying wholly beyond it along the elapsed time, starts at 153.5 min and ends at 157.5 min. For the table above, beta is -2.61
